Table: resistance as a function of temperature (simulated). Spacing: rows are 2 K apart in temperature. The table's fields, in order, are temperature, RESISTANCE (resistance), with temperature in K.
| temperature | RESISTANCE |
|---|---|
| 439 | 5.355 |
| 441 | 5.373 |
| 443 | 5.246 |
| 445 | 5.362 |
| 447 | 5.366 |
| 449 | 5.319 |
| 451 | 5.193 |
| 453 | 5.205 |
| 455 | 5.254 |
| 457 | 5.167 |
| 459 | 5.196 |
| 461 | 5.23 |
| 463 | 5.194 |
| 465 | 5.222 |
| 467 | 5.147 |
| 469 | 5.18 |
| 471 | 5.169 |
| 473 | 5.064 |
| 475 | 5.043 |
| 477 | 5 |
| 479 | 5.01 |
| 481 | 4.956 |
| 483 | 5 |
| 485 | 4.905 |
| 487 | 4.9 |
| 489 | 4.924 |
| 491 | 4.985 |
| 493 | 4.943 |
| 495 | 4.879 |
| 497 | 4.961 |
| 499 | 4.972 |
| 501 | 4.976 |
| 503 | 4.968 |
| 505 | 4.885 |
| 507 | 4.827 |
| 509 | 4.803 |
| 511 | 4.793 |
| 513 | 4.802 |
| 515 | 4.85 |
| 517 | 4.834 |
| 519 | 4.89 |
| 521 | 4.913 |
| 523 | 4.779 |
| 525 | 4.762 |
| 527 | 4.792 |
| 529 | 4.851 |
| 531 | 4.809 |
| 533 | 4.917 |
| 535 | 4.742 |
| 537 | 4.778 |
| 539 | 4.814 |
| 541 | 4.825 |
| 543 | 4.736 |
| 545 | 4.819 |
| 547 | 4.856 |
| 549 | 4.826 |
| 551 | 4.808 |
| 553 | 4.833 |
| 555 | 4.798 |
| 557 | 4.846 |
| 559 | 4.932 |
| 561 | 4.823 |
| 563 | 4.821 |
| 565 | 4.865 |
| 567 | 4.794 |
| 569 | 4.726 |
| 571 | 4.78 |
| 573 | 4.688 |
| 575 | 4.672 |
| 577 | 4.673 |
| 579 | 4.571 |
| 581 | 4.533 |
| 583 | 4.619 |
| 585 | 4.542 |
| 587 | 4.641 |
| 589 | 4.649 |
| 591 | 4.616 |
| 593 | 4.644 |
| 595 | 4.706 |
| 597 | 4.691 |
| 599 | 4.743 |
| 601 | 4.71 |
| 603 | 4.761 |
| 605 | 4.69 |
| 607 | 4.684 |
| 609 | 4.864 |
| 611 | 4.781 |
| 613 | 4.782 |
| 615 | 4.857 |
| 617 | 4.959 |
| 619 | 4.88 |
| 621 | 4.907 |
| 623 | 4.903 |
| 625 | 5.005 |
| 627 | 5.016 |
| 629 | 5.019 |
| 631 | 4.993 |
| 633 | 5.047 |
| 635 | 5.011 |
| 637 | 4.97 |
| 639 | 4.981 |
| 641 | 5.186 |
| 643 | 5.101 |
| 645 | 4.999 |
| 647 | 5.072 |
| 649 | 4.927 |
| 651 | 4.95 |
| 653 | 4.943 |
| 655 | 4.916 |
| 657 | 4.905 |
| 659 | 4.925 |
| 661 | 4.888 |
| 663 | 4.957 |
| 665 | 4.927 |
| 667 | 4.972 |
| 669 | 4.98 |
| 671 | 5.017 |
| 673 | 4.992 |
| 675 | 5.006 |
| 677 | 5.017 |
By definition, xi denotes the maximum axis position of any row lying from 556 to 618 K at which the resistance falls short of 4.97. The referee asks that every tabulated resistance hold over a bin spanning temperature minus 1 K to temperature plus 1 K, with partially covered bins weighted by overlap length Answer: 617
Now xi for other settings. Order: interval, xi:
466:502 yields 497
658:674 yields 665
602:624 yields 623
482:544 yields 543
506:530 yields 529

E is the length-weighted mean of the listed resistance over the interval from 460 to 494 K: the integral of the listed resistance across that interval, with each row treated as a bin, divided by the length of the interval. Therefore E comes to 5.05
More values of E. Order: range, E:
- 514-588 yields 4.78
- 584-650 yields 4.86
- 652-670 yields 4.93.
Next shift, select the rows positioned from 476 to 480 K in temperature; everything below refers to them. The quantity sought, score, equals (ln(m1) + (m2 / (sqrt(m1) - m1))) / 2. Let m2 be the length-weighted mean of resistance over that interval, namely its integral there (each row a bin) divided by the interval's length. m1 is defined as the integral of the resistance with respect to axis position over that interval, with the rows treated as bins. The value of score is 1.3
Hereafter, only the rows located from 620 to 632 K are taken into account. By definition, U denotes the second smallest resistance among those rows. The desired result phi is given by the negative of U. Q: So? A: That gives -4.91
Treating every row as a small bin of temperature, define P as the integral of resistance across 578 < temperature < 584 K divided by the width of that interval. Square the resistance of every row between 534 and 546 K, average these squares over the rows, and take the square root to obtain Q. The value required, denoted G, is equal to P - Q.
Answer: -0.21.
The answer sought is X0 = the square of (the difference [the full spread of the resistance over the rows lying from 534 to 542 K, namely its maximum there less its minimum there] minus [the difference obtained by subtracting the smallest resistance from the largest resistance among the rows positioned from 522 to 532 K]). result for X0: 0.000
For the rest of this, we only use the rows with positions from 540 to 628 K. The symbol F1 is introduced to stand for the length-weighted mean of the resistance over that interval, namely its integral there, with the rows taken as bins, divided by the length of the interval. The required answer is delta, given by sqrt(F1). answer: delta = 2.184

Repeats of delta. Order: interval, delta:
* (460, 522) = 2.230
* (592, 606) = 2.169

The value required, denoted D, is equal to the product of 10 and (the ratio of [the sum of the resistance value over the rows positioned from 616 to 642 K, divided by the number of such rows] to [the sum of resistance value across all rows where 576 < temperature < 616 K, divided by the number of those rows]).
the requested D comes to 10.6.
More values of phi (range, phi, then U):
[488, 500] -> -4.92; 4.924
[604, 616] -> -4.69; 4.69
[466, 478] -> -5.04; 5.043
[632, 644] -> -4.98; 4.981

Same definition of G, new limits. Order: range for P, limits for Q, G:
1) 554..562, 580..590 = 0.25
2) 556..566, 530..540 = 0.05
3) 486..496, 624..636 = -0.09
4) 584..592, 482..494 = -0.33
